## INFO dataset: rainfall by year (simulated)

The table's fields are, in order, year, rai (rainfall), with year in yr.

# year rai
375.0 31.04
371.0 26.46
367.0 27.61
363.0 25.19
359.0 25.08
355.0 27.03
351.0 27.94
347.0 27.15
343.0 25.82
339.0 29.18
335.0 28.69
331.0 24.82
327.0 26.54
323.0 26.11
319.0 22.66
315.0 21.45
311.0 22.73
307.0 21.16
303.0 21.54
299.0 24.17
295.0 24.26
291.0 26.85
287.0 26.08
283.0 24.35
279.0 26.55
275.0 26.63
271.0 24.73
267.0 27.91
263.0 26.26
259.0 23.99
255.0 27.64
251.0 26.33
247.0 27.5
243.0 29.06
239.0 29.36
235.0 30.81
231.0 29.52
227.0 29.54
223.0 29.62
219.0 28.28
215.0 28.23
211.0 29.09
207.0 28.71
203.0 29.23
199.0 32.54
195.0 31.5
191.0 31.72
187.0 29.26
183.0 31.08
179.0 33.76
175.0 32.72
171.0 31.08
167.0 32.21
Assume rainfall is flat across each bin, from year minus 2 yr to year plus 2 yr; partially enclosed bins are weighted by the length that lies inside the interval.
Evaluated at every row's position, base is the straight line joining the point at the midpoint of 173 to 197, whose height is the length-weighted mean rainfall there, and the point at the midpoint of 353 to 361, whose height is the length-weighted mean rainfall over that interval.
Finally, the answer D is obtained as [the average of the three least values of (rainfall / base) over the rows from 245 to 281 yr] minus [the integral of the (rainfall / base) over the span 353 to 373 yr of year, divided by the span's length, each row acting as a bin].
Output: -0.16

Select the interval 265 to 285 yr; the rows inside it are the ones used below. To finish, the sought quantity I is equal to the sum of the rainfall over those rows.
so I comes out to 130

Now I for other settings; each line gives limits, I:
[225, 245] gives 148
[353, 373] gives 131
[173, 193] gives 159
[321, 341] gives 135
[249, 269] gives 132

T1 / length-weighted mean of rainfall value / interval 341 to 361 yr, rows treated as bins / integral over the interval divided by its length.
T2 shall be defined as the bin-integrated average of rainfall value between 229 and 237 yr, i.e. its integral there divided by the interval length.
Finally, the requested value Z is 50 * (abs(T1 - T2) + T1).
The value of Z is 1508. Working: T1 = 26.6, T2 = 30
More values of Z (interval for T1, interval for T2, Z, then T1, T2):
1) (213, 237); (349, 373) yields 1606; 29.3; 27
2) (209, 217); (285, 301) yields 1599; 28.7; 25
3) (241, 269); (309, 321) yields 1582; 27.0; 22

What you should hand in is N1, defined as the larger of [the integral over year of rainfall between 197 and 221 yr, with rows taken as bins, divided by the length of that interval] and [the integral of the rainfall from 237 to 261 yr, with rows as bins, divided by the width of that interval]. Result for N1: 29.3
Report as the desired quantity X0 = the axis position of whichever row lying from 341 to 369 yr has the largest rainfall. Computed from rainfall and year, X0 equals 351.0 yr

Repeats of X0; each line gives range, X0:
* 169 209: 179.0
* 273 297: 291.0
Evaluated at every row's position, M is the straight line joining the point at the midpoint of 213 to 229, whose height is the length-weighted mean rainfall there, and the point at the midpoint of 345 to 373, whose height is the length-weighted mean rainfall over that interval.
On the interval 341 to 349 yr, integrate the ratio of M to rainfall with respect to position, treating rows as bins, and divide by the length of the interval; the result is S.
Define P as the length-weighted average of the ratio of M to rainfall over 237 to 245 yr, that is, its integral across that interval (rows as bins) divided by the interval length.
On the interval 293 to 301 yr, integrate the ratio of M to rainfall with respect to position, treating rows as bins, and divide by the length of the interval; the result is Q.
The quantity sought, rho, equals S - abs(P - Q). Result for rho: 0.85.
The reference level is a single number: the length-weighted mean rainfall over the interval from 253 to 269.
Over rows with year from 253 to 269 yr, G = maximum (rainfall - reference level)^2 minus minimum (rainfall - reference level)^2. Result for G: 6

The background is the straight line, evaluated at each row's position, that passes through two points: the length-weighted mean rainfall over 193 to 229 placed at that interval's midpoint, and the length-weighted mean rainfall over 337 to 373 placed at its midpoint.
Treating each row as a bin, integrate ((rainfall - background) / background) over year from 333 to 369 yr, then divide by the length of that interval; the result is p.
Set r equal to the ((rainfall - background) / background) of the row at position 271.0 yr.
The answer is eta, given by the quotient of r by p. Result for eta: -21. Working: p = 0.006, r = -0.13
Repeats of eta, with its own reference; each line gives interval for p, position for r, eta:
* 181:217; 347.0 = 1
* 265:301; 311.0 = 2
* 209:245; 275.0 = 42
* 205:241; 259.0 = 30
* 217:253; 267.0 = 2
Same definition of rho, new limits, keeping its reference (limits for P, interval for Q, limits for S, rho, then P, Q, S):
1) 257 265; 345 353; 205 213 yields 0.85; 1.13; 0.97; 1.01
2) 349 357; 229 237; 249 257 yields 1.03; 0.97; 0.95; 1.05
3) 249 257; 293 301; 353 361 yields 0.94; 1.05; 1.14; 1.02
